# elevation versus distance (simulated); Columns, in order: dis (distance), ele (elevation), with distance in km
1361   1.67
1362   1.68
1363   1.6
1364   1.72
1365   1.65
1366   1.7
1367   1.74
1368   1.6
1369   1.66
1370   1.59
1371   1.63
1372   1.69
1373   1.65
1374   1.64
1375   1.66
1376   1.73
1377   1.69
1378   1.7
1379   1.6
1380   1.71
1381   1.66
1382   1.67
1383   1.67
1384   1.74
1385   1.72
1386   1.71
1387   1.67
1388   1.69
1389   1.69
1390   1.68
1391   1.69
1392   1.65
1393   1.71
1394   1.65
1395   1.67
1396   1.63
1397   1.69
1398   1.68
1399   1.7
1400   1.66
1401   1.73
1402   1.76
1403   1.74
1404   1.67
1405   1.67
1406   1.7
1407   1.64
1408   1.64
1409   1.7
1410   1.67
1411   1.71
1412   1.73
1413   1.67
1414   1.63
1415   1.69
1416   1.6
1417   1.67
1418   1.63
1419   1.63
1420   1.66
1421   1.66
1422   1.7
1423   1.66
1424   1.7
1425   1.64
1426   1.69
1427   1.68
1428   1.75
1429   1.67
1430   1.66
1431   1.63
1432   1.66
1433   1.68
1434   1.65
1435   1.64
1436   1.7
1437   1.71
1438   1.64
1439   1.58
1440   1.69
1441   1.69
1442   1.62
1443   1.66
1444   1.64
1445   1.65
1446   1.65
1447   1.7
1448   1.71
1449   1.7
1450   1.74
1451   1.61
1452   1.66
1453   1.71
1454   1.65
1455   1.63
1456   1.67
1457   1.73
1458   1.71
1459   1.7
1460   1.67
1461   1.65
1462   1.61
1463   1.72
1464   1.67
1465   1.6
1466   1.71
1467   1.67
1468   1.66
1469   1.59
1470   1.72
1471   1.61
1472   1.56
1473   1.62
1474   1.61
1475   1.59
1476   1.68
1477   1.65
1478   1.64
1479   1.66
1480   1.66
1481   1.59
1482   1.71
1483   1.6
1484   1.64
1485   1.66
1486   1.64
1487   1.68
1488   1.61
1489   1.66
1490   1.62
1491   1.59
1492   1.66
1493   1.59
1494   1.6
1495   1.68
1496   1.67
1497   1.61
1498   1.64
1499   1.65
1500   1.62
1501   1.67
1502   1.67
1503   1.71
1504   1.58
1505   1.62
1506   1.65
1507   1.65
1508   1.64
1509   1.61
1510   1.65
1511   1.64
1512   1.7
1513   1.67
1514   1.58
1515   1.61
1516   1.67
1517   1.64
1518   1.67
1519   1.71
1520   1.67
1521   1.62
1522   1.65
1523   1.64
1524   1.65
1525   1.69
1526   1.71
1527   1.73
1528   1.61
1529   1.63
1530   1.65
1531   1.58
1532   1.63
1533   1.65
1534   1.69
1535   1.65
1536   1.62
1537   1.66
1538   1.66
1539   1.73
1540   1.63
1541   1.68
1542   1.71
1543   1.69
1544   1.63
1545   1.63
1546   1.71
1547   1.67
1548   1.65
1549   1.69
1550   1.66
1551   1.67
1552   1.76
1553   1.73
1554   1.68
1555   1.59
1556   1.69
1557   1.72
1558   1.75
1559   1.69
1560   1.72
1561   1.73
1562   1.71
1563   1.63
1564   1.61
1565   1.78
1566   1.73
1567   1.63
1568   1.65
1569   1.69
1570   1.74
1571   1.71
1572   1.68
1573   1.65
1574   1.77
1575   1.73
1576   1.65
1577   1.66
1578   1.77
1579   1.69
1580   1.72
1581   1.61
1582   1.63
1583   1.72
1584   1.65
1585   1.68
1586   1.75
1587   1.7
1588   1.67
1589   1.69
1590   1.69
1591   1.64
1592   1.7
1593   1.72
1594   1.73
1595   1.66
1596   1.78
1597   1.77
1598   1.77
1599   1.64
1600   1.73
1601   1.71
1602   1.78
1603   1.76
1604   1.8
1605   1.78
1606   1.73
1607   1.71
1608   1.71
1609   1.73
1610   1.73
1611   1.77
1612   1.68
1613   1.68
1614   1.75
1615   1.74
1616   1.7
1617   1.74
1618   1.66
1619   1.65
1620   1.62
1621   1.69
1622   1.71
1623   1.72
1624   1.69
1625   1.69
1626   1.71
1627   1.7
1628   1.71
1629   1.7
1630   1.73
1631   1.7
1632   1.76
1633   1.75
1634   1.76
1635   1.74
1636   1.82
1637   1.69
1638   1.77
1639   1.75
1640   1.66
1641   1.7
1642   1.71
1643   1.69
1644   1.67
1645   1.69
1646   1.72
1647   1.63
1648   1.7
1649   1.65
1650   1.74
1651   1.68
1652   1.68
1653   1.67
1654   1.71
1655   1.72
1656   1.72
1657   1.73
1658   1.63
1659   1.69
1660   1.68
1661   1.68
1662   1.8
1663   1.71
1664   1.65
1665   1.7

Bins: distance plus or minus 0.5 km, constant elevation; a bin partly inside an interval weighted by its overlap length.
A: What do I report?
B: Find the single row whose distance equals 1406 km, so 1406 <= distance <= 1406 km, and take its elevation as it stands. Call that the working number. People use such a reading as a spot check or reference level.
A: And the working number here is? 1.7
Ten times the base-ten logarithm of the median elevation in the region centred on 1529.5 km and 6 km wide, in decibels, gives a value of 2.12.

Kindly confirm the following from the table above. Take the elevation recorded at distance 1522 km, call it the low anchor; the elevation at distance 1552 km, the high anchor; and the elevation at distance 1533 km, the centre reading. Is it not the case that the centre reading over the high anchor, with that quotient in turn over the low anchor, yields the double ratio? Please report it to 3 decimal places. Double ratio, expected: 0.568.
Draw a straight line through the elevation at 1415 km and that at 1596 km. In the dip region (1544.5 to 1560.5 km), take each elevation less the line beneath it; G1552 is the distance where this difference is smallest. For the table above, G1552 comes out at 1555 km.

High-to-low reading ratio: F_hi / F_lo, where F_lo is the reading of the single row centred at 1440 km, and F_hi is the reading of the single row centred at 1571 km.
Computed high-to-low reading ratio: 1.012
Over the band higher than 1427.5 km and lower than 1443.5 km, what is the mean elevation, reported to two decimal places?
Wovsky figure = 1.66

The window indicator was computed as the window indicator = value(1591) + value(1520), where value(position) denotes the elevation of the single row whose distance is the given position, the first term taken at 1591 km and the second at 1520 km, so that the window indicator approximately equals 3.31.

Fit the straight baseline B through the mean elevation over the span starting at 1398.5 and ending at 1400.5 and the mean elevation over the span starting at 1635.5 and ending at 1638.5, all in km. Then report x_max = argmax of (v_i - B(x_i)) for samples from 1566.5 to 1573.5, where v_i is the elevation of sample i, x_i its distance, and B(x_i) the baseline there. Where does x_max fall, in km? 1570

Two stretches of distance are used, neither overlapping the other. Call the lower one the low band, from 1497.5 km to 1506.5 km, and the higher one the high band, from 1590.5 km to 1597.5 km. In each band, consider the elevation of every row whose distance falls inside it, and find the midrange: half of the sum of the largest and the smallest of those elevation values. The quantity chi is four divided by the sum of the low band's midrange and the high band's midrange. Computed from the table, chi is 1.19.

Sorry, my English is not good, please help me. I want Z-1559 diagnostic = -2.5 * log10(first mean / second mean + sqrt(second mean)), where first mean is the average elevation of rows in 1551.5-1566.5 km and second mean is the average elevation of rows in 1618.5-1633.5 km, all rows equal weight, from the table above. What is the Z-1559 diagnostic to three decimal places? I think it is -0.906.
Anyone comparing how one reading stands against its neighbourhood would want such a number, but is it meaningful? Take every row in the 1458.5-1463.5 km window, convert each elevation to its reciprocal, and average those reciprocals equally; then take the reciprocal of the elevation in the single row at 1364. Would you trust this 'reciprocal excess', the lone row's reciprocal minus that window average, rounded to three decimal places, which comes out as -0.018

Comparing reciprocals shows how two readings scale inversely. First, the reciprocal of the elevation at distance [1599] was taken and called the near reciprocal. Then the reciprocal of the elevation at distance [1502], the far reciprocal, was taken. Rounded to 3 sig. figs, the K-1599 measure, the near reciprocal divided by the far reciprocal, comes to 1.02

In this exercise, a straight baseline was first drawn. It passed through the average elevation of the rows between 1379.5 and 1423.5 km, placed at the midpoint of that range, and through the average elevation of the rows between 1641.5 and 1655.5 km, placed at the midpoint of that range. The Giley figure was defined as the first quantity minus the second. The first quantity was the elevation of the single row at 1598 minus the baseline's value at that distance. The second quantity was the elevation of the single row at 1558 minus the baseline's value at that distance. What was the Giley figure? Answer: 0.02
